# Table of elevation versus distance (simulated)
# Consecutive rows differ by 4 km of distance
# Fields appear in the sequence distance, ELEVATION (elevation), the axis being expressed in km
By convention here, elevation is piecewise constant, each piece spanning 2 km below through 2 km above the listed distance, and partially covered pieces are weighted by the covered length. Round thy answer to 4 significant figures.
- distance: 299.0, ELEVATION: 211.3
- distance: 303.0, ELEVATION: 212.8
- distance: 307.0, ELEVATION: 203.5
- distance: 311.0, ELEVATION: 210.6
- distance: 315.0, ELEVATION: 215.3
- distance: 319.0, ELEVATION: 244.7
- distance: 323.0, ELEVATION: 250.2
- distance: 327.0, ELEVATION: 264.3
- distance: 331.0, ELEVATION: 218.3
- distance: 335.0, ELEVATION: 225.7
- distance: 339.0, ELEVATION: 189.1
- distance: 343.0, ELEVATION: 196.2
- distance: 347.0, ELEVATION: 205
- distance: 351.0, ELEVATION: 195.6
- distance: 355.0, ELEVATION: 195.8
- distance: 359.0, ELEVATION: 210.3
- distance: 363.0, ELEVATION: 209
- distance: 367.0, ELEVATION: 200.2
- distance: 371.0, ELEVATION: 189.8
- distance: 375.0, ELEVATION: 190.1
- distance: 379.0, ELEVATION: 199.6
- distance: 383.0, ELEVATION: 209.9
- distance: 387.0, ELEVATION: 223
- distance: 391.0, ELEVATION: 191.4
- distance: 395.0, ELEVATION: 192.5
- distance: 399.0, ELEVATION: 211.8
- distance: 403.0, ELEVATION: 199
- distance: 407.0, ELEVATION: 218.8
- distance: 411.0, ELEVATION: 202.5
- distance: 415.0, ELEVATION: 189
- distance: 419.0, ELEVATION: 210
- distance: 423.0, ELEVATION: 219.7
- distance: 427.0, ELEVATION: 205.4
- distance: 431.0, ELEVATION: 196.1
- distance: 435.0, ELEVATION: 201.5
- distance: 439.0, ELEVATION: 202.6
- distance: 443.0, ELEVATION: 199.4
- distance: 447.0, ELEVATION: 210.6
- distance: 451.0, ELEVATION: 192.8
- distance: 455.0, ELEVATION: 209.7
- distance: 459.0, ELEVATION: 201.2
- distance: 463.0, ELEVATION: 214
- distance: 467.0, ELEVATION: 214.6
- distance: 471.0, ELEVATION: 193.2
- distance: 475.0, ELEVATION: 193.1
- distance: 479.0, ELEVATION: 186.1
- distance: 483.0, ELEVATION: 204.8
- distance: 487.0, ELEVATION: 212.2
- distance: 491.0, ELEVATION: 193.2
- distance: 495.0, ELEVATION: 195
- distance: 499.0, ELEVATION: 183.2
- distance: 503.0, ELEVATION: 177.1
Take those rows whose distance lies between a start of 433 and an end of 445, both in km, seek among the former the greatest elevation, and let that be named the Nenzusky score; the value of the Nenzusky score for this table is 202.6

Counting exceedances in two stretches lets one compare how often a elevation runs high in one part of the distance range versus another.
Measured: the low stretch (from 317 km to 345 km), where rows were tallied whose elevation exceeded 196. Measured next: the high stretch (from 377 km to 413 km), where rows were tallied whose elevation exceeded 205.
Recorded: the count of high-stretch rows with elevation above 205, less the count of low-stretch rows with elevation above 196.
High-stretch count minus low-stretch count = -2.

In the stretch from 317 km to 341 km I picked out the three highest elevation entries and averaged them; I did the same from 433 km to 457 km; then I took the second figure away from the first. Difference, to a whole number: 45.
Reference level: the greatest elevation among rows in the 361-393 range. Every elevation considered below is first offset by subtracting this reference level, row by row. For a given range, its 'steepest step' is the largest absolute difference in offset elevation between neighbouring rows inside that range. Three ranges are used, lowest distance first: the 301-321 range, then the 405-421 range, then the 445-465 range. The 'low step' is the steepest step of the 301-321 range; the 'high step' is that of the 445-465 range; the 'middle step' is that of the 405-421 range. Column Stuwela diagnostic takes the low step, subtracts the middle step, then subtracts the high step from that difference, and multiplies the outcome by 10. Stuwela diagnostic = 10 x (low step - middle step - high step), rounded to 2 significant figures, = -94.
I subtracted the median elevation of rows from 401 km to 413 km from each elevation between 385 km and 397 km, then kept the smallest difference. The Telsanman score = -11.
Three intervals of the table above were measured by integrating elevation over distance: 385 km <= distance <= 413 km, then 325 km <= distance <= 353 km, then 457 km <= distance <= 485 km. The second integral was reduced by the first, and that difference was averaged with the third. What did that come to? 2924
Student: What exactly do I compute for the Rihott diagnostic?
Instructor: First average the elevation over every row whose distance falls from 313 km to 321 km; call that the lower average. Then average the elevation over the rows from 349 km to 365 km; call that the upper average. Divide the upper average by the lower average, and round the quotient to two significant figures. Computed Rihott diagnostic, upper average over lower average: 0.88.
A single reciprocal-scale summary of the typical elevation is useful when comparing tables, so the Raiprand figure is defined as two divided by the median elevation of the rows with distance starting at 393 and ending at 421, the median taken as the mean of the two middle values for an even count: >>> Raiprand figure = 0.0099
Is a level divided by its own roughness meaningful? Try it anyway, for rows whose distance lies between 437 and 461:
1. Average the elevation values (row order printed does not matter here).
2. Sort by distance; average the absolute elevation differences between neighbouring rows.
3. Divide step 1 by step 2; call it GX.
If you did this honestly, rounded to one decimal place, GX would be 17.6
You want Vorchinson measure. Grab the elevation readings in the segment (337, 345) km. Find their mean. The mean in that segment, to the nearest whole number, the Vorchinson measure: 193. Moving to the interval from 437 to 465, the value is 204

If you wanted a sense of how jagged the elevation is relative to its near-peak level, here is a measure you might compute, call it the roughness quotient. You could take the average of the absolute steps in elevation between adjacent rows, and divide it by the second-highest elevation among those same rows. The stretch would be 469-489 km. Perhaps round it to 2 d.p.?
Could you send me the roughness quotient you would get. 0.04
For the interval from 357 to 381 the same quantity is 0.03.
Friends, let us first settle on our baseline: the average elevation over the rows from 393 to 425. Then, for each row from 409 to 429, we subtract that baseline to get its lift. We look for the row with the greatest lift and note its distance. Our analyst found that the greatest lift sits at 423.0 km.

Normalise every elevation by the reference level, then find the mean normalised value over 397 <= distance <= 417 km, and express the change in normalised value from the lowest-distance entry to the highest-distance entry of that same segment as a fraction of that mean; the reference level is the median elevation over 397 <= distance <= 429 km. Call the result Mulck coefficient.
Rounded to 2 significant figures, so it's -0.11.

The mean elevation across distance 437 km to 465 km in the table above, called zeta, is 204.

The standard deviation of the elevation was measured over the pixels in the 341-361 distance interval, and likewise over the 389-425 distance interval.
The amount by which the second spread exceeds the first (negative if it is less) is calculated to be 5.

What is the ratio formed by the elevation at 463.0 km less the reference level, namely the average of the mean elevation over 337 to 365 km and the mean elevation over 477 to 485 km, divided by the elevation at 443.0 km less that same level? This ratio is 10.1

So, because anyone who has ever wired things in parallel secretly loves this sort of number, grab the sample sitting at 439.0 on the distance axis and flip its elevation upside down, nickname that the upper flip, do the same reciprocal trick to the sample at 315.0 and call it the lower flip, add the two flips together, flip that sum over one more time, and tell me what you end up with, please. 104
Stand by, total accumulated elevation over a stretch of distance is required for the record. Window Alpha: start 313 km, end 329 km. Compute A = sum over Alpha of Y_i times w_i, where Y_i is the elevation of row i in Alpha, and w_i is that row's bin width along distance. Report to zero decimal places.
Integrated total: 3898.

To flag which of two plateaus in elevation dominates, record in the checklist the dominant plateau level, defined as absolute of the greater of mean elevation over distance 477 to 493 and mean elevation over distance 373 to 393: 202.8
